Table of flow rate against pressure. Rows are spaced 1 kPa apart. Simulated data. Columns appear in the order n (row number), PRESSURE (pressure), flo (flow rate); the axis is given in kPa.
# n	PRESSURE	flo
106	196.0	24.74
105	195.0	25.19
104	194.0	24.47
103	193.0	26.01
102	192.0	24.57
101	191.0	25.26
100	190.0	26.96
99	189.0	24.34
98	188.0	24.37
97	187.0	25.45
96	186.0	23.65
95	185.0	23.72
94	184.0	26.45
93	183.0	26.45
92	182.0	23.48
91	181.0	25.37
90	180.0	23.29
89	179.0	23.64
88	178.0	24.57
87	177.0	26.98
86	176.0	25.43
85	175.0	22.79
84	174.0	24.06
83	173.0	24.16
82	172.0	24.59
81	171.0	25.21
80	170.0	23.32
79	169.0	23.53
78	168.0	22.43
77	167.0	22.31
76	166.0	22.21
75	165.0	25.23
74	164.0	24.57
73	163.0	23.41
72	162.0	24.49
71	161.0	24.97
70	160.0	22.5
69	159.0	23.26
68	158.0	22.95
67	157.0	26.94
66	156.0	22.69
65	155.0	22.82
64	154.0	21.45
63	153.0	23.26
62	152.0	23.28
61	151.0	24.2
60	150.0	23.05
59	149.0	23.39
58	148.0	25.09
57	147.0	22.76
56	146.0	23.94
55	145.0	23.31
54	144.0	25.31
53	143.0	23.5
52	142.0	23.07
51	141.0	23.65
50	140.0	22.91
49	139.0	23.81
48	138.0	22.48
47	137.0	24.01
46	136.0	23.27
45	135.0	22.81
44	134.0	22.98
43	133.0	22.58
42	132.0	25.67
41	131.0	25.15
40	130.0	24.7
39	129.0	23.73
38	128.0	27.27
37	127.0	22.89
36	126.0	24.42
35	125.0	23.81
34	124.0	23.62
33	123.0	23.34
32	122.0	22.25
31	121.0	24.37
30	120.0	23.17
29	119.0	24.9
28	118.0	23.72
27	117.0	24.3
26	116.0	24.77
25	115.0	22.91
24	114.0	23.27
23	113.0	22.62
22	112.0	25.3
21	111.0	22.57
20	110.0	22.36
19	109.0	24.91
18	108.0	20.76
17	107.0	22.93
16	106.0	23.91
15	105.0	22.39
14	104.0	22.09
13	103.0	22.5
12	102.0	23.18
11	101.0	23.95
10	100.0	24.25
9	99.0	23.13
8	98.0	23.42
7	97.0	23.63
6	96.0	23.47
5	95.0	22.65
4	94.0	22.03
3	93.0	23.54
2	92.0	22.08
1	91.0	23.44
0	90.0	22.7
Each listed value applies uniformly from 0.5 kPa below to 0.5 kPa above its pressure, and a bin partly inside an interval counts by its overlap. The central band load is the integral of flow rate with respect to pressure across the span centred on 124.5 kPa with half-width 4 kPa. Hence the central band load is 192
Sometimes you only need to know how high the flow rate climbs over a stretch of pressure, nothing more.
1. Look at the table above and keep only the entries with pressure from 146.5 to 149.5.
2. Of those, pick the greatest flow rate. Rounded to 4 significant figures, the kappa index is 25.09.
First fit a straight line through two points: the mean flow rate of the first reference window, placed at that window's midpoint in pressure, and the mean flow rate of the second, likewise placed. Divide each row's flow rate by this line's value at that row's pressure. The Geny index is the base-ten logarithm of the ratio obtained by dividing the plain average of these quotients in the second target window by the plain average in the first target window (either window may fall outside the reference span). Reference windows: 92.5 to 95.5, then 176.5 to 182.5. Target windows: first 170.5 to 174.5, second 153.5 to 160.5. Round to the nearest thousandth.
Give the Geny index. -0.017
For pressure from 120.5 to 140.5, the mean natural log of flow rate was 3.17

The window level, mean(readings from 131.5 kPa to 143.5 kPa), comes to 23.4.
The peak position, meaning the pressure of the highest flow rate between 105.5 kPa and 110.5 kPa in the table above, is 109.0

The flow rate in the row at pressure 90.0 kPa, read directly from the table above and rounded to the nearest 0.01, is 22.70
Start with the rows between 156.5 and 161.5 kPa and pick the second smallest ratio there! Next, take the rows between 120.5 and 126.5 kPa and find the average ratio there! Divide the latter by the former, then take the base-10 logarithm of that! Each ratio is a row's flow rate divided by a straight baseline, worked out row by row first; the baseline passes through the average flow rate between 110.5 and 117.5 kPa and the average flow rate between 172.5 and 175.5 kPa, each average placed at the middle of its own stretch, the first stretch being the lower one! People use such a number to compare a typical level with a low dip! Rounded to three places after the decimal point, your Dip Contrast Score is 0.013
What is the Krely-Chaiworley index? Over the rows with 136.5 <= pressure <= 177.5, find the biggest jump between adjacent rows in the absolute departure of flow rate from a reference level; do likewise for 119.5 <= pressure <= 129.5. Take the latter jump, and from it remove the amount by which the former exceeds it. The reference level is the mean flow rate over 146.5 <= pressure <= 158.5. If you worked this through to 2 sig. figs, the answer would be 4.2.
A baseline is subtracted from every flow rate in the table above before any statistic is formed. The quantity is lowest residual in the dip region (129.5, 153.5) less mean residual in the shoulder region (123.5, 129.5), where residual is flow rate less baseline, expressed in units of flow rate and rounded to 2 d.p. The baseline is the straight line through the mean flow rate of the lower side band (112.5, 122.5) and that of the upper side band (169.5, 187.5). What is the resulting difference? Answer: -1.99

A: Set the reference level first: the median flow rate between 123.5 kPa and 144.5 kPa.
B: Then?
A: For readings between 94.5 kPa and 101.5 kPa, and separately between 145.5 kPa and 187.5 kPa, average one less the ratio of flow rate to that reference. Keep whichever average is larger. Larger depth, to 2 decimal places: 0.01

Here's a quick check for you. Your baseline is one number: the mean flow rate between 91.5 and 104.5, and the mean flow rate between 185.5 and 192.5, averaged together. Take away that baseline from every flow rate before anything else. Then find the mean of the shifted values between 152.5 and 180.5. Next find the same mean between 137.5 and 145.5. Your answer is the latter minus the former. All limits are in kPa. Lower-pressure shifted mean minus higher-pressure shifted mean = -0.3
